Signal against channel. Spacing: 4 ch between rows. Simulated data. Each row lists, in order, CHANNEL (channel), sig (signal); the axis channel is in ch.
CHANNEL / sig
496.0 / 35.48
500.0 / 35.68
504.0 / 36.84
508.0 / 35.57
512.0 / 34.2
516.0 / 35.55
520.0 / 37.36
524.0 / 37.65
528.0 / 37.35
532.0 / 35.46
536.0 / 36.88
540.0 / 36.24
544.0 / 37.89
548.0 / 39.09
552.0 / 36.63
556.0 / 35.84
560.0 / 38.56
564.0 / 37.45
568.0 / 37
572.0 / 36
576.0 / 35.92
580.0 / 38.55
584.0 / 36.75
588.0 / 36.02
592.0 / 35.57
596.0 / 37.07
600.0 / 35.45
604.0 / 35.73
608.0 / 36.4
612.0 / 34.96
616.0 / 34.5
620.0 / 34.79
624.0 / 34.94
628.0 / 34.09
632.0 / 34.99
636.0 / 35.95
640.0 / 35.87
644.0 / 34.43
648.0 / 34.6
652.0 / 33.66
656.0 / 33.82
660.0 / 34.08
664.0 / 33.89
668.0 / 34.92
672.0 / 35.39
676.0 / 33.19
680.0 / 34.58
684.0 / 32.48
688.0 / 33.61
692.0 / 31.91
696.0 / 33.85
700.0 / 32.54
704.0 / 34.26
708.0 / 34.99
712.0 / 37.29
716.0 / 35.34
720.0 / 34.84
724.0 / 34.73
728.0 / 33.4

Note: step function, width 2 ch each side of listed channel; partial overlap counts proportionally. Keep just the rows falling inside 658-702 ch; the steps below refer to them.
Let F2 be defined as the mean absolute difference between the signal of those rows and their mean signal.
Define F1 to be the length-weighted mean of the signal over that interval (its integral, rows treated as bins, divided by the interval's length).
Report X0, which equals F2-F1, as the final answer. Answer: -32.8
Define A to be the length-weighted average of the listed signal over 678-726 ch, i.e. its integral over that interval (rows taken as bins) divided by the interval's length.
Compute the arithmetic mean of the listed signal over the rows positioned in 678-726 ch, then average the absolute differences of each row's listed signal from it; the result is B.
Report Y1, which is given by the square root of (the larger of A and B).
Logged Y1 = 5.85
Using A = 34.2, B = 1.1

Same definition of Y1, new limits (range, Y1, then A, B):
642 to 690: 5.84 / 34.1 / 0.6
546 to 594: 6.08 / 36.9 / 1.0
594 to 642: 5.95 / 35.4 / 0.7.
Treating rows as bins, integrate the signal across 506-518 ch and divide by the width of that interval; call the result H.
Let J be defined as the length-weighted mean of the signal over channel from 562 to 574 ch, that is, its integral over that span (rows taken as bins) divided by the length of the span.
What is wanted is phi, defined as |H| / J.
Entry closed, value 0.95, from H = 35.1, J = 36.8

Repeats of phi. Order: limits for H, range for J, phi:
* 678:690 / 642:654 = 0.98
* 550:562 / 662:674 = 1.07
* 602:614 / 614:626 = 1.03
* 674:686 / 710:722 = 0.93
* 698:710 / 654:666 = 1.00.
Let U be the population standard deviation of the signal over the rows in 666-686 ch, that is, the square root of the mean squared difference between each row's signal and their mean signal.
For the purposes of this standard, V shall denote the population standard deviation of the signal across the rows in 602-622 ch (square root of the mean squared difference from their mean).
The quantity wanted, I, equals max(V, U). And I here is 1.1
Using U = 1.10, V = 0.69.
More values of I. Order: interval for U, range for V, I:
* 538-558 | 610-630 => 1.2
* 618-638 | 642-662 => 0.6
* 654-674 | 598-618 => 0.7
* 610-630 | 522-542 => 0.8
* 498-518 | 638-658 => 0.8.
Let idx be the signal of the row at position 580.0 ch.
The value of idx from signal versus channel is 38.55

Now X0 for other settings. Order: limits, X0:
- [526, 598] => -36.0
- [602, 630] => -34.5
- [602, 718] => -33.6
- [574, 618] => -35.3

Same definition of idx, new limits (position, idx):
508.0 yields 35.57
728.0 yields 33.4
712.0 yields 37.29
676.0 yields 33.19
